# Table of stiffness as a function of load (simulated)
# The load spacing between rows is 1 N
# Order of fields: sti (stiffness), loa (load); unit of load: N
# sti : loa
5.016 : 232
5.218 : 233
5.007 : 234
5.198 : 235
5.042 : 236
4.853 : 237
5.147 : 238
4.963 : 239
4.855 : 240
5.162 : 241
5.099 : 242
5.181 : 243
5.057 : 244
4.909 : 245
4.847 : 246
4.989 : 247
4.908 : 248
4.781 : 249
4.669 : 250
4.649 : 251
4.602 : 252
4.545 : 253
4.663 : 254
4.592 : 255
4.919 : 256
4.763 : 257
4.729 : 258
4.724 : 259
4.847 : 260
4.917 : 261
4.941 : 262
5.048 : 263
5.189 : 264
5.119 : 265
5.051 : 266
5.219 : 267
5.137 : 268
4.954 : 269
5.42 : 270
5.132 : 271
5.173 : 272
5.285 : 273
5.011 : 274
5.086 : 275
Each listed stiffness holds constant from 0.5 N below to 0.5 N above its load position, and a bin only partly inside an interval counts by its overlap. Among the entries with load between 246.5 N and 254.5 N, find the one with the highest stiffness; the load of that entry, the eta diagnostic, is 247 N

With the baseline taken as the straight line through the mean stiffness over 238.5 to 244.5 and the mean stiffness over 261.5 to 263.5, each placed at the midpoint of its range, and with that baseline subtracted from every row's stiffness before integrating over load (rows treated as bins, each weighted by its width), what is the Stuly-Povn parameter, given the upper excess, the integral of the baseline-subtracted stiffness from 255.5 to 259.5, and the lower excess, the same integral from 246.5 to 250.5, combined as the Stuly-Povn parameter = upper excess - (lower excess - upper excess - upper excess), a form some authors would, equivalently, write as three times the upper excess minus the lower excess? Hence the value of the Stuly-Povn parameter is -1.9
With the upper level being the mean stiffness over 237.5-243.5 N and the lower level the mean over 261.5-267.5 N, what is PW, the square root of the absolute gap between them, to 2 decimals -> 0.16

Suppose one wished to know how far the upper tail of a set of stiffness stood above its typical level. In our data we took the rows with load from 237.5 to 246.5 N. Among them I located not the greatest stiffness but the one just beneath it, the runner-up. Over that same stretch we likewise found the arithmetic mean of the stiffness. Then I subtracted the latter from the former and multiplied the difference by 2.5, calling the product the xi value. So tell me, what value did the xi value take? 0.34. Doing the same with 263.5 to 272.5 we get 0.16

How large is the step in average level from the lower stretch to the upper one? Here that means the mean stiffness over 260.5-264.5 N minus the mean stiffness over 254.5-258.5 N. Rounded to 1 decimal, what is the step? 0.3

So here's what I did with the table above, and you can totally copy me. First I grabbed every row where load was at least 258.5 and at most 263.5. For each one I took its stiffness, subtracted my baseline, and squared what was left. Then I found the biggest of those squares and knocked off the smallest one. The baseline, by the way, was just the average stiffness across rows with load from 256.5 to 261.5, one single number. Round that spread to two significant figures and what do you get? 0.061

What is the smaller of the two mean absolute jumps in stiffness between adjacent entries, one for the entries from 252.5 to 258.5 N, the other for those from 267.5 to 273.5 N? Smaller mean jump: 0.14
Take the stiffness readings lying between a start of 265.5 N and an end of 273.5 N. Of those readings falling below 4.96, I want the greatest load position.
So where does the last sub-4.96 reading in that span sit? 269 N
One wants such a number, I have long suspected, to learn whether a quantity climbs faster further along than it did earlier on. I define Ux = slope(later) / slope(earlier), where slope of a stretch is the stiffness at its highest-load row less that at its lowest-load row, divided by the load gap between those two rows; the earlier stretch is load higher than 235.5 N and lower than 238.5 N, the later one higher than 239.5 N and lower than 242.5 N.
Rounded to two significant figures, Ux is 2.3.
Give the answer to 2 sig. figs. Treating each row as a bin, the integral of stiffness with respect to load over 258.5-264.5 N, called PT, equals 30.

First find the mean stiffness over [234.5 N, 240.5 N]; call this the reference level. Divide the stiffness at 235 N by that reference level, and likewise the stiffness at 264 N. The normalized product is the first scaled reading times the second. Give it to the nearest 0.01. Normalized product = 1.07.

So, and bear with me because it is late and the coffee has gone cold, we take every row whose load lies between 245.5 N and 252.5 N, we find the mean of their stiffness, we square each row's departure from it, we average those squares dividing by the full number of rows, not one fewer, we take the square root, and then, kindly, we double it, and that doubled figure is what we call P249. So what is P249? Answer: 0.268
